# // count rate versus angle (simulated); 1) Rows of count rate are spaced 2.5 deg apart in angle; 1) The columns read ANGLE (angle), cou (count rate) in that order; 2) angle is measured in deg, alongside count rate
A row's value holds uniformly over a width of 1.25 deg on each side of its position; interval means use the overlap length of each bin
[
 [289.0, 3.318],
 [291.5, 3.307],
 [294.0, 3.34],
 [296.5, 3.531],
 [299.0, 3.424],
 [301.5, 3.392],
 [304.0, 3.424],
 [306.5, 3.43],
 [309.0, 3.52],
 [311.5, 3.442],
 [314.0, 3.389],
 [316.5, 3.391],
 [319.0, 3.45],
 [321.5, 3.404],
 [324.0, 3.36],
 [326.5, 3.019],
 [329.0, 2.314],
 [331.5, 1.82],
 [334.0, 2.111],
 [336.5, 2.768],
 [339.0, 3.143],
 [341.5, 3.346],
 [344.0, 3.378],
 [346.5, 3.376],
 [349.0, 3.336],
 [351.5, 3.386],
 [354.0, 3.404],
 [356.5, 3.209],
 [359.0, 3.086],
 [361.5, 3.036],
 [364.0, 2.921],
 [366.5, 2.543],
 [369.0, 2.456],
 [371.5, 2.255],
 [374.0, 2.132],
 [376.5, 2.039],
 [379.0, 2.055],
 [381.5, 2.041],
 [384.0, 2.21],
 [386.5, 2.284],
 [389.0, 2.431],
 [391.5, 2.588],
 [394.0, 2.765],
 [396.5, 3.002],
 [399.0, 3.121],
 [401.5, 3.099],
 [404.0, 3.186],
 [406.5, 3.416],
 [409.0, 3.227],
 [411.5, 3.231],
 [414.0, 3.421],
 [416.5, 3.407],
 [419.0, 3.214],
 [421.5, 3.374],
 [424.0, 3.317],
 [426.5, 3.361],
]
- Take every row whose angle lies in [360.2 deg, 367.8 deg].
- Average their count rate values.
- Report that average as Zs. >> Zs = 2.8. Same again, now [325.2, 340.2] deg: 2.5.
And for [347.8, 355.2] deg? 3.4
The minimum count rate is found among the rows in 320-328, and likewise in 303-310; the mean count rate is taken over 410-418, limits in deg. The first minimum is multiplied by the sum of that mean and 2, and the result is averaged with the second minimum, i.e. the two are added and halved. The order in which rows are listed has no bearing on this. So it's 9.8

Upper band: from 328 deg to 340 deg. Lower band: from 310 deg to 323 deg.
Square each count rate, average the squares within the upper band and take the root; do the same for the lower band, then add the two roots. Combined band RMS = 5.89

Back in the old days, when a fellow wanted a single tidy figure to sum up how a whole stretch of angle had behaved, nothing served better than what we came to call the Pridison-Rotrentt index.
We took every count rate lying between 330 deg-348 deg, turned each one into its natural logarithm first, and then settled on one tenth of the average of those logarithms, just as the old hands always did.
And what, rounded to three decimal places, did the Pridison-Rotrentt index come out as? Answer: 0.102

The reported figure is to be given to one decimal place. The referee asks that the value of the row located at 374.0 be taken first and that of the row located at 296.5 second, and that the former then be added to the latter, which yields 5.7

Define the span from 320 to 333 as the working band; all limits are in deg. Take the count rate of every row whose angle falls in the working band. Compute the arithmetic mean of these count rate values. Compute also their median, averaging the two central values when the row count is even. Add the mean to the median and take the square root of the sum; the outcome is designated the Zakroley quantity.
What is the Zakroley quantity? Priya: 2.41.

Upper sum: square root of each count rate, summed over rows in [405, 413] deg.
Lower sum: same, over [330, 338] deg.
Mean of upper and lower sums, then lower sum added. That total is 9.4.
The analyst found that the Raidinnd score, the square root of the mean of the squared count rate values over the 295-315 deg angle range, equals 3.4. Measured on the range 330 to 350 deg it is 3.0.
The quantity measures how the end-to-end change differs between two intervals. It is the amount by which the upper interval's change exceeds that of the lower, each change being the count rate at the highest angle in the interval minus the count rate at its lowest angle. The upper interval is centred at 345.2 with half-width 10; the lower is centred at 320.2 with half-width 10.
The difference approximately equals 1.8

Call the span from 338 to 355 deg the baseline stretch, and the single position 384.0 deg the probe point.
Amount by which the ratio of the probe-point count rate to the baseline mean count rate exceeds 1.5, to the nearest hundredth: -0.84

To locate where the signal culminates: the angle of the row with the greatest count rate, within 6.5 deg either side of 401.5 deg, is 406.5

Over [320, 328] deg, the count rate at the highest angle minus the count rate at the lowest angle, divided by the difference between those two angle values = -0.077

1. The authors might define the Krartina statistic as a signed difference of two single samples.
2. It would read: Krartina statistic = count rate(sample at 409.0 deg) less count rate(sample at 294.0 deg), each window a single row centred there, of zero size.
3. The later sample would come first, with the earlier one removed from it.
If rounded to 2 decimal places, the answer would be -0.11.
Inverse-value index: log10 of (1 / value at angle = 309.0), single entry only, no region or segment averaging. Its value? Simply -0.55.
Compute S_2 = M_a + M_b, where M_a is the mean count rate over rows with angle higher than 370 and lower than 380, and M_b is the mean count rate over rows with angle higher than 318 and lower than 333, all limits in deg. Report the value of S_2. 5.0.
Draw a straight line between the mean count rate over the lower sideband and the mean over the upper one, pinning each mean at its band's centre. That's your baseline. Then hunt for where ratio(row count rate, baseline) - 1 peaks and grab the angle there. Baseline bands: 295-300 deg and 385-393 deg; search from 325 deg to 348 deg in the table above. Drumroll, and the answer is 346.5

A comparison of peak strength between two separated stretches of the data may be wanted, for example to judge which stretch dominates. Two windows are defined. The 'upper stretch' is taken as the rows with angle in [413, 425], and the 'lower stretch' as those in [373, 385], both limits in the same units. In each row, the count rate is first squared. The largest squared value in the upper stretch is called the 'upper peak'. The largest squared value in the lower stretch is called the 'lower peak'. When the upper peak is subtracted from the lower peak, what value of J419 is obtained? -7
